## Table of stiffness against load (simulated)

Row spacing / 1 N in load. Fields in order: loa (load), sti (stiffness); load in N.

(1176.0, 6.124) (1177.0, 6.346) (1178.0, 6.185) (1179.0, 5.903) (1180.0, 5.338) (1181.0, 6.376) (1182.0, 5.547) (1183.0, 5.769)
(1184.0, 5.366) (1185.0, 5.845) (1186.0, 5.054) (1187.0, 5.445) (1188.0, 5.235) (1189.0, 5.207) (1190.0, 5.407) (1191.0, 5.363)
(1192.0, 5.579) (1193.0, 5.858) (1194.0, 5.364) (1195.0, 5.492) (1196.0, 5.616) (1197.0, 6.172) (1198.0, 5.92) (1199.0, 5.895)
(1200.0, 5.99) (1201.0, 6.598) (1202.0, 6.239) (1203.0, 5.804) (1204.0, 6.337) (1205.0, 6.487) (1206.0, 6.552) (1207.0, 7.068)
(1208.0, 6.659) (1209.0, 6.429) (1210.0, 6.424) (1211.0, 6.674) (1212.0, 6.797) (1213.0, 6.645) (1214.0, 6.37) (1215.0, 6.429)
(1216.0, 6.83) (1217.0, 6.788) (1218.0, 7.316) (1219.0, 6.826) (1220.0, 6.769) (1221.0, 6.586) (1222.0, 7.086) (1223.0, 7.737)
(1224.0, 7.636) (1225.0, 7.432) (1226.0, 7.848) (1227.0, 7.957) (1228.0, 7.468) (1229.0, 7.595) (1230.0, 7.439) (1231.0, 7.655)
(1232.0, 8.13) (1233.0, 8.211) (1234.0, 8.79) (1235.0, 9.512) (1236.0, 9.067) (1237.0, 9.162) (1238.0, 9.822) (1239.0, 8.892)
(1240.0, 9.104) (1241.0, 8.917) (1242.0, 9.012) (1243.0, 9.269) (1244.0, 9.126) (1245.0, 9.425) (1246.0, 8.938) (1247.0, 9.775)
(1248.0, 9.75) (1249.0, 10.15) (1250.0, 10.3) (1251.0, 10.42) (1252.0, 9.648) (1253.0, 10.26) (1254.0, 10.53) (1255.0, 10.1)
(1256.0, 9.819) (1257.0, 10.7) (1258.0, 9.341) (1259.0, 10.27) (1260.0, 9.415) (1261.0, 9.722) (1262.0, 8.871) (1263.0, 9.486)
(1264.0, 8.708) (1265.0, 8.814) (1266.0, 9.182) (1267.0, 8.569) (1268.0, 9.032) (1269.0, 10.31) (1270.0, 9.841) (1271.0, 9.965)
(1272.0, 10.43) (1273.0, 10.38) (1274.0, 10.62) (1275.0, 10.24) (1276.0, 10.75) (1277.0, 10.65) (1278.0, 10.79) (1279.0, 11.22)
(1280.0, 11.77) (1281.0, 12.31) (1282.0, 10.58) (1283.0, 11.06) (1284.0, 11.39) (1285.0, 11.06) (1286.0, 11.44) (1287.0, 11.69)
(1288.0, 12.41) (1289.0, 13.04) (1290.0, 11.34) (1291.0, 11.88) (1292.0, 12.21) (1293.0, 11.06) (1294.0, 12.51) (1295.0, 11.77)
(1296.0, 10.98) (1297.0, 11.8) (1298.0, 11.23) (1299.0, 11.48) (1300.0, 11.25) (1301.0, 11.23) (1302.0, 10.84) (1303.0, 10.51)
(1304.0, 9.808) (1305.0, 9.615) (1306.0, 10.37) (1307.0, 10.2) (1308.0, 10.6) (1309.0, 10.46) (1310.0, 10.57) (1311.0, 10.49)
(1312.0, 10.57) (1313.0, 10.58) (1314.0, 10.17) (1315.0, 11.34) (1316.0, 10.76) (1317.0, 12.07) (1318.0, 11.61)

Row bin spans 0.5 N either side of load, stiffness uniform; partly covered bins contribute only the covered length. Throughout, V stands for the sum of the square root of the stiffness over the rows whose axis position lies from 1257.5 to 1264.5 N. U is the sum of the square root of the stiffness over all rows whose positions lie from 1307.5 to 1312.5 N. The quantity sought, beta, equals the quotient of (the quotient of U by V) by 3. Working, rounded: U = 16.2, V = 21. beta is 0.25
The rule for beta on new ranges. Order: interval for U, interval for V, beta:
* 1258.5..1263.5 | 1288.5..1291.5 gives 0.49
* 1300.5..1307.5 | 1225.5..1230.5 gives 0.54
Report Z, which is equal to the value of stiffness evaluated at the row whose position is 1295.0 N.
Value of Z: 11.77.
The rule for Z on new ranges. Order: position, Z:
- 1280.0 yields 11.77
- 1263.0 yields 9.486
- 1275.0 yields 10.24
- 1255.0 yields 10.1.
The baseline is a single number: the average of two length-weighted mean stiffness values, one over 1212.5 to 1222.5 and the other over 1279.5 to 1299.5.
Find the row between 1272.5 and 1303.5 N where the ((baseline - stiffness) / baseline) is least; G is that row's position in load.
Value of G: 1289.0 N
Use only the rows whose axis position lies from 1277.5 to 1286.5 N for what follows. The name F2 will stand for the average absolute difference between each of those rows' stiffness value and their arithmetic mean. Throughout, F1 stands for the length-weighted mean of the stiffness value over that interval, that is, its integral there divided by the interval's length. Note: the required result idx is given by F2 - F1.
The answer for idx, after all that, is -10.9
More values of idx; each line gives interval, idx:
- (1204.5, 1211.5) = -6.5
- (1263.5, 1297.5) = -10.0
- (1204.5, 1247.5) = -6.8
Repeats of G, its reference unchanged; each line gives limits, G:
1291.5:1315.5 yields 1294.0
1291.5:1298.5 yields 1294.0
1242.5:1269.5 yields 1257.0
